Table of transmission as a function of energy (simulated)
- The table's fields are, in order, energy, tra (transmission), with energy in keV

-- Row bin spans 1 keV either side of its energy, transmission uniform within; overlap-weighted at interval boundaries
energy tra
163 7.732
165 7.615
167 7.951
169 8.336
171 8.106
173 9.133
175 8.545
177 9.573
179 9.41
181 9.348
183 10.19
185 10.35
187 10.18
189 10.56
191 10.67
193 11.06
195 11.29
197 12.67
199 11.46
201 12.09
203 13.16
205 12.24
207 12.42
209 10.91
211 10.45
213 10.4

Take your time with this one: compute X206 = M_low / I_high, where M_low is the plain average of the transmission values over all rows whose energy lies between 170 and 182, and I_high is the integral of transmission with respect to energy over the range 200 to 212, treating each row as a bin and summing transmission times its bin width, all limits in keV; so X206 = 0.0633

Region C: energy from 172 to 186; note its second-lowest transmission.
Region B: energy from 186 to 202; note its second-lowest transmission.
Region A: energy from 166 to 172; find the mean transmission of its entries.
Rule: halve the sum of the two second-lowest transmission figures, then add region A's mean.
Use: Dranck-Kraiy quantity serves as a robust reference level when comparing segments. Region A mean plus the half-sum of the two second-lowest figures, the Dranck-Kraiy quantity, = 18.0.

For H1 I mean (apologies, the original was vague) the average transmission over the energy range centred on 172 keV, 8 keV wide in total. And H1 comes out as 8.5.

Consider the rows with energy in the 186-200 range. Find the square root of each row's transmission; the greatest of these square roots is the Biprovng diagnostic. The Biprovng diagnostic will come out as 3.6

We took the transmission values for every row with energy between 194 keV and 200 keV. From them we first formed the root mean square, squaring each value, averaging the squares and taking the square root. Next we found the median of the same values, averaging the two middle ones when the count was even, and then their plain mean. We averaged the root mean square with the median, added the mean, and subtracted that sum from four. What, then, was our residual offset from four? -19.4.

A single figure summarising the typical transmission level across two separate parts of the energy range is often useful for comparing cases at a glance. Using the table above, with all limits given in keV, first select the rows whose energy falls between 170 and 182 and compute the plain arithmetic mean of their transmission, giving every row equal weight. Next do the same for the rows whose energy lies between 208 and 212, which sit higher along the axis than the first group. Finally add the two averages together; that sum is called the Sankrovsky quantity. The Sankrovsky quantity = 19.7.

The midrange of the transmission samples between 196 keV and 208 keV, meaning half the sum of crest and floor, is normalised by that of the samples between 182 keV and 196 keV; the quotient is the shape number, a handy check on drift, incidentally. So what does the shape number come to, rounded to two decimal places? 1.15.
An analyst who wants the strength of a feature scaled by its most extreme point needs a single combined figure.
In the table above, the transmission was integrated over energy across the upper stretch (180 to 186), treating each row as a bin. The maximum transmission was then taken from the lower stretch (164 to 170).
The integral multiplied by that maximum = 498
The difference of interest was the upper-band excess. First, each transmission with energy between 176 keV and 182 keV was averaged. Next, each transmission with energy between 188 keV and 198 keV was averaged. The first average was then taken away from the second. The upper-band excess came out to 1.8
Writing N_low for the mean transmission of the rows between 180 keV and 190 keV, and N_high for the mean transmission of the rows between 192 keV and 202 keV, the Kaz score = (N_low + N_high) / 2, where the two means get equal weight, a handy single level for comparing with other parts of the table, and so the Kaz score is 10.9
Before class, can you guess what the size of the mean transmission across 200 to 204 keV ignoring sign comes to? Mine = 12.6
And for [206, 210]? 11.7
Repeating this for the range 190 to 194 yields 10.9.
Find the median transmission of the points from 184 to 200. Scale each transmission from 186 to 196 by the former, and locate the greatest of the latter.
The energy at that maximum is 195 keV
